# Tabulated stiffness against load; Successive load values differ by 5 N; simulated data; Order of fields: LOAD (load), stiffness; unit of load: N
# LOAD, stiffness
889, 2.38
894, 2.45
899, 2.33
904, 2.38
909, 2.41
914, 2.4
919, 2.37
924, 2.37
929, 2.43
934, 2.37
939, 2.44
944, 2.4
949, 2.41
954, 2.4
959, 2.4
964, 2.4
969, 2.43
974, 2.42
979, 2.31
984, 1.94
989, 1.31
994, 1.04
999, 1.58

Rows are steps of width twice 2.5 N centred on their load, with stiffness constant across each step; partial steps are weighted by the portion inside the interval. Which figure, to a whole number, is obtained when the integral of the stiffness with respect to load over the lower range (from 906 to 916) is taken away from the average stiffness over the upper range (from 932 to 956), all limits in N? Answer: -22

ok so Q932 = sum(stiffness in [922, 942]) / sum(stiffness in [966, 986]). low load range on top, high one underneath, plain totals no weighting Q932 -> 1.06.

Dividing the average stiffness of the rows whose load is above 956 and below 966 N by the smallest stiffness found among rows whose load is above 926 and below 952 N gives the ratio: 1.0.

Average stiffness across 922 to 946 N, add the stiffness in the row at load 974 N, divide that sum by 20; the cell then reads 0.241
